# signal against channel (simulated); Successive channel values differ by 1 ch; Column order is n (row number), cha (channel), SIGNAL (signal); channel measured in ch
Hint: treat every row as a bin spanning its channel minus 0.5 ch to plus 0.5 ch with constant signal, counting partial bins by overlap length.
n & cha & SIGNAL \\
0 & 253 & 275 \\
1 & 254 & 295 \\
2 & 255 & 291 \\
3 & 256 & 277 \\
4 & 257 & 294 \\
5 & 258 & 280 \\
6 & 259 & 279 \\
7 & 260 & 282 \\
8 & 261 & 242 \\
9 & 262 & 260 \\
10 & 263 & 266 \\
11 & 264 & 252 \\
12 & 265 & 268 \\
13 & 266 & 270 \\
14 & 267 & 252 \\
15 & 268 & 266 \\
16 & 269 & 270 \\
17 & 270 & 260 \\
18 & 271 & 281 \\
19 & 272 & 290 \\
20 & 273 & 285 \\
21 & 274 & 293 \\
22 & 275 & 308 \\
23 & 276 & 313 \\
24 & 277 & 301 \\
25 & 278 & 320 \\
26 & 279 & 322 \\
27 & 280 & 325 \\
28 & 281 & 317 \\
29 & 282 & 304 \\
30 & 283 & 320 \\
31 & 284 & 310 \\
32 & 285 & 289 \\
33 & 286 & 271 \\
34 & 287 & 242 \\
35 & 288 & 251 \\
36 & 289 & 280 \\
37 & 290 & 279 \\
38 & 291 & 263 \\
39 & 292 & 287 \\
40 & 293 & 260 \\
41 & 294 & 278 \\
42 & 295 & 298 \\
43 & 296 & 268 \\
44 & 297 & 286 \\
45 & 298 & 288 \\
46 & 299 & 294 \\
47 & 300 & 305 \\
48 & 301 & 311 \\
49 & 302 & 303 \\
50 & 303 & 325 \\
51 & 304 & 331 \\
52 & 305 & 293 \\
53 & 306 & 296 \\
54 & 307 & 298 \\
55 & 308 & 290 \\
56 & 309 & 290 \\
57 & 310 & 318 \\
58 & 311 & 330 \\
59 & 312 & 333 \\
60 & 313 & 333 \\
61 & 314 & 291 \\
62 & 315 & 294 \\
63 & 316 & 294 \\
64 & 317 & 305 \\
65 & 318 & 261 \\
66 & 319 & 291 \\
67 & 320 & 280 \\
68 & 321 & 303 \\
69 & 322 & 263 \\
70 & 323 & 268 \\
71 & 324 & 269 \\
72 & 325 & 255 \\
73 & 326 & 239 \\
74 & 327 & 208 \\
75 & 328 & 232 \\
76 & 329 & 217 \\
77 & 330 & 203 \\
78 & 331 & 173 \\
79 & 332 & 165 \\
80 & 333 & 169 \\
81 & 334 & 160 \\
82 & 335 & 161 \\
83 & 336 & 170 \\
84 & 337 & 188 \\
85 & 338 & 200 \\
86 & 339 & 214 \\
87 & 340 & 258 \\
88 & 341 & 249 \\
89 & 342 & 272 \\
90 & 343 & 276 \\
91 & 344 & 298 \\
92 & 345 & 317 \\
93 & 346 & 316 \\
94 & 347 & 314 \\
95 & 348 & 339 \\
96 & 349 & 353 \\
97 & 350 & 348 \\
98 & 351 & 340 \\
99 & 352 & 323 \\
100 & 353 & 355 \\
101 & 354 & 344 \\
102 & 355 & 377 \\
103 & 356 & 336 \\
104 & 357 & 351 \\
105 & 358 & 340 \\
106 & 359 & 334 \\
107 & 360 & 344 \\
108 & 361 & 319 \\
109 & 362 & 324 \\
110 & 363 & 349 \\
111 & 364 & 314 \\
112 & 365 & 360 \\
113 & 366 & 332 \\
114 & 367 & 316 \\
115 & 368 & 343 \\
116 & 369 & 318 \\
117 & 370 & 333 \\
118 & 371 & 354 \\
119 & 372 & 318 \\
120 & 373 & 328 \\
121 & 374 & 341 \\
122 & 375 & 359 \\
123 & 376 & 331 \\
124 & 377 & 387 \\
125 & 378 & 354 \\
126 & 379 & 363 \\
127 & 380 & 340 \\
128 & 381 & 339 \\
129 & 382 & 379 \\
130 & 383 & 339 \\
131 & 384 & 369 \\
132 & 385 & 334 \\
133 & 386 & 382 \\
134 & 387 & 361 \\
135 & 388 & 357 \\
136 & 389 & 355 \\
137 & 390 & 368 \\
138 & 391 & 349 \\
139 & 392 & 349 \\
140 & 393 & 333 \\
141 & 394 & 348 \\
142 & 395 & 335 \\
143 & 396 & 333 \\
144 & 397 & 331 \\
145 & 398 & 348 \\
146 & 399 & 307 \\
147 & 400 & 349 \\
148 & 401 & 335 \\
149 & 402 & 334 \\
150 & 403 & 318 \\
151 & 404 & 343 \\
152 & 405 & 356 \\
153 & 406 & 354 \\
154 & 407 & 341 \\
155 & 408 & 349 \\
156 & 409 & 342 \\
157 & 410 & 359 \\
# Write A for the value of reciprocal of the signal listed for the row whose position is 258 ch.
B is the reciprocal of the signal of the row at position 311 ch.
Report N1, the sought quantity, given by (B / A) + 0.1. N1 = 0.95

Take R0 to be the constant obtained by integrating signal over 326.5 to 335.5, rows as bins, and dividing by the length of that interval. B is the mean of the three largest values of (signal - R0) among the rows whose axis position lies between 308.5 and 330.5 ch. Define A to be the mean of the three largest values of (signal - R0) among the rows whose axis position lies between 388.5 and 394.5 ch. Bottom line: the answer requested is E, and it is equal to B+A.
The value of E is 314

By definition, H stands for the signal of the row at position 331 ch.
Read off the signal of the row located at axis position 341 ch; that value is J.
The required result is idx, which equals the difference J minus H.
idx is 76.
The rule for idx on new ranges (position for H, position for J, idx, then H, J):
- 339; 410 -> 145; 214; 359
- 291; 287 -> -21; 263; 242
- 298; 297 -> -2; 288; 286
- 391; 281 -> -32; 349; 317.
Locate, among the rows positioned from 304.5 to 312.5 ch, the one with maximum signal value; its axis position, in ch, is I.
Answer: 312 ch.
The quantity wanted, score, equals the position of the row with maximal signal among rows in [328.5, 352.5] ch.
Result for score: 349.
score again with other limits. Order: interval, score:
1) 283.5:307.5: 304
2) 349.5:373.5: 355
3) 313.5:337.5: 317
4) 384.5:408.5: 386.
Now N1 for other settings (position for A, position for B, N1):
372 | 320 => 1.24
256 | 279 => 0.96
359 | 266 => 1.34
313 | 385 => 1.10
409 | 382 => 1.00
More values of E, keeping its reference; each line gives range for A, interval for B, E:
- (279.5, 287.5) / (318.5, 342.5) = 237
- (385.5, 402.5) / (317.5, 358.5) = 357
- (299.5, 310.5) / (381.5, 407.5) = 326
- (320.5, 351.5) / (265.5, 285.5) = 294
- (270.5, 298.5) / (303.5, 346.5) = 280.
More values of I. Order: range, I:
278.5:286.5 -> 280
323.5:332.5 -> 324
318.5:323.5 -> 321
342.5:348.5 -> 348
